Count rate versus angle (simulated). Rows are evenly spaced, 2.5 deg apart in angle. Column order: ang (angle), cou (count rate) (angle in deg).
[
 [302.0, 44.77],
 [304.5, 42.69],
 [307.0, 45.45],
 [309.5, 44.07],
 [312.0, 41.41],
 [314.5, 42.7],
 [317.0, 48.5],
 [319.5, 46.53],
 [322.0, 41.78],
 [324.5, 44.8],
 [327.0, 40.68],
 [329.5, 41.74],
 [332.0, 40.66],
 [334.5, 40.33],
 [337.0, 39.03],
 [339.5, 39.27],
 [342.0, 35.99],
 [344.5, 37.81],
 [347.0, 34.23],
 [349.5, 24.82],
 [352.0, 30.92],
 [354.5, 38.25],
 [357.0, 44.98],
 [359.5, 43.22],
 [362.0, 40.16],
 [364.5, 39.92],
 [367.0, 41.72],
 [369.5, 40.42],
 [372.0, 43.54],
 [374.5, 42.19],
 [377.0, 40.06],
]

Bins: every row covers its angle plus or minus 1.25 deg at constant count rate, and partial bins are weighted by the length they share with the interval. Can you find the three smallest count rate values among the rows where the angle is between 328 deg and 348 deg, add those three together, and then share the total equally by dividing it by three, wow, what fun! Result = 36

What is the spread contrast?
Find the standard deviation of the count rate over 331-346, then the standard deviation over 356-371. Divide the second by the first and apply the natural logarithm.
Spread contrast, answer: 0.2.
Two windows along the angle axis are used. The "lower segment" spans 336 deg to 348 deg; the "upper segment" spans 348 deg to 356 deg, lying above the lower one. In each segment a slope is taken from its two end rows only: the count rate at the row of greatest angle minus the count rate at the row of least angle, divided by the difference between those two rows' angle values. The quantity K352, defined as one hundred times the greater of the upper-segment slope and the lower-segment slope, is 269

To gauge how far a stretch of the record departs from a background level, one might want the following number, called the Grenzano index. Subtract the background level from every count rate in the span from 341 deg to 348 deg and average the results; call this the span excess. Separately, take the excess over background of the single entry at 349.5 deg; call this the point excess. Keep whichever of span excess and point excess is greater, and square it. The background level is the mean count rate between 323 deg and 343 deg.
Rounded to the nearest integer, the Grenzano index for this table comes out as 19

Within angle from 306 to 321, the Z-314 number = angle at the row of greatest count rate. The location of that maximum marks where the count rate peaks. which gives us 317.0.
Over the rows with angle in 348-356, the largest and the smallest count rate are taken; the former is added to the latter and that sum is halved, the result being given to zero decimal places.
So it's 32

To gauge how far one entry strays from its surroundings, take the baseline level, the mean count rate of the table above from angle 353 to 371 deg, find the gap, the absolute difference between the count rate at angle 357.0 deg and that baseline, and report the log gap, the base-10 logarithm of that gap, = 0.6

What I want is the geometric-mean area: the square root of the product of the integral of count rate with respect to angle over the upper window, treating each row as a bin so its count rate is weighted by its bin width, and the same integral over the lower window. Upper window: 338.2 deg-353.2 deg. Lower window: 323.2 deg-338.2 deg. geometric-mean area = 560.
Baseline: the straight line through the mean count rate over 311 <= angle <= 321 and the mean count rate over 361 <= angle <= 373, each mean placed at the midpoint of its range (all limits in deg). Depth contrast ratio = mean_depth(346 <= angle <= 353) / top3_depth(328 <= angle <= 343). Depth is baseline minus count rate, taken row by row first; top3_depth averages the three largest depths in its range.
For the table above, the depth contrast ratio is 2.5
